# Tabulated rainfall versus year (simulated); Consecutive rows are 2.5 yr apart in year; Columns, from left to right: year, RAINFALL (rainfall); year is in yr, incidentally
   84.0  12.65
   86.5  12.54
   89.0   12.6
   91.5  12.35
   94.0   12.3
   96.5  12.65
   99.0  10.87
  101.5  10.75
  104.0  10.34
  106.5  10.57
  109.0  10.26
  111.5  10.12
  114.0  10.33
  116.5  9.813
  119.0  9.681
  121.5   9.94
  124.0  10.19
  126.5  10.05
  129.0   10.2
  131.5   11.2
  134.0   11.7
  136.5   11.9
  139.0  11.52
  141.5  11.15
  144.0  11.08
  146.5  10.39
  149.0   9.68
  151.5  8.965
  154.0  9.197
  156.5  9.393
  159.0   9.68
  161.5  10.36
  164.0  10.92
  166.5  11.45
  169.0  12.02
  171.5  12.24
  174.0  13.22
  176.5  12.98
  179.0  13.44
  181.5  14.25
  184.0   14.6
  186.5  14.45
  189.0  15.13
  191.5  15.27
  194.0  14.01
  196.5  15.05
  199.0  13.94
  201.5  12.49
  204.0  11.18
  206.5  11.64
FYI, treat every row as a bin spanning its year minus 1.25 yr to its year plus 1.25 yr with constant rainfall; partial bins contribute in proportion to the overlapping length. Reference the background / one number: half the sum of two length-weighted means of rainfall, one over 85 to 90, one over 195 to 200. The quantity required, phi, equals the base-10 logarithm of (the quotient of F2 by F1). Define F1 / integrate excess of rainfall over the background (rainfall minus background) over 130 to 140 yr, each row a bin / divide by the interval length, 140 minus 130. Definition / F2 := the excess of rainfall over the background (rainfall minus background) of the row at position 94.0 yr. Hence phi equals -0.2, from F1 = -2.0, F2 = -1.2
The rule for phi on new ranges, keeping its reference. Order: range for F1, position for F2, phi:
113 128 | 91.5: -0.5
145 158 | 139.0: -0.3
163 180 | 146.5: 0.4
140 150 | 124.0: 0.1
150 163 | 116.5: 0.0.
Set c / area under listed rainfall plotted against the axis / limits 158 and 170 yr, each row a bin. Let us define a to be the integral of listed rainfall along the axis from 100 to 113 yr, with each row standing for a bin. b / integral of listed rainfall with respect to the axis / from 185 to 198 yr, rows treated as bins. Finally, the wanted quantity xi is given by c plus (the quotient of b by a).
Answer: 132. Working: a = 135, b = 192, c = 131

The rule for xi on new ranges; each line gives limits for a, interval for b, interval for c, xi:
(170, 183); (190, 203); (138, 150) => 130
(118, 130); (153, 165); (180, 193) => 192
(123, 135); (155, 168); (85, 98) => 163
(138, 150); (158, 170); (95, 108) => 145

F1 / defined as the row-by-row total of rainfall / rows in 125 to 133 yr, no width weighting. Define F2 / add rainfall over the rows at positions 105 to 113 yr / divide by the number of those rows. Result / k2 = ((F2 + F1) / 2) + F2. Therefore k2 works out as 31.2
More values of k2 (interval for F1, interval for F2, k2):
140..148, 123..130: 31.5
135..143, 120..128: 32.4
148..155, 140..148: 30.2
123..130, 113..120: 30.1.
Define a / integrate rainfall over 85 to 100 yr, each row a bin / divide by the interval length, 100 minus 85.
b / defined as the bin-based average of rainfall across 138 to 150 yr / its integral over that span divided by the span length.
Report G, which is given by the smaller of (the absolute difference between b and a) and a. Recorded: 1.5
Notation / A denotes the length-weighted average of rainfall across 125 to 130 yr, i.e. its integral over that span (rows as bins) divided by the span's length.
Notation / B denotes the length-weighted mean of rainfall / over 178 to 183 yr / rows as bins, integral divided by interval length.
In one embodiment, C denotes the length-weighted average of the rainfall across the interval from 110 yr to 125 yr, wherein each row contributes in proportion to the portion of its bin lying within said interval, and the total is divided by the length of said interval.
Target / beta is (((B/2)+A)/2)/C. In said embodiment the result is 0.85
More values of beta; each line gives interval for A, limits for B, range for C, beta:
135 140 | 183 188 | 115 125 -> 0.96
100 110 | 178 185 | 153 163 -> 0.90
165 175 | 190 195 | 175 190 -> 0.69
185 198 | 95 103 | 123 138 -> 0.94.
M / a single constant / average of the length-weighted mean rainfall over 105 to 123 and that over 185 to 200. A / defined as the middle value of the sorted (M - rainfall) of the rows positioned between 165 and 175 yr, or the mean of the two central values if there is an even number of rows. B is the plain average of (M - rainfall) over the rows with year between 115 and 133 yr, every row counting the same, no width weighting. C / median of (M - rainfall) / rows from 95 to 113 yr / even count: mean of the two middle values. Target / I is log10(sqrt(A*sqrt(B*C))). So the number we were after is -0.2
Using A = 0.2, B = 2.2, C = 1.8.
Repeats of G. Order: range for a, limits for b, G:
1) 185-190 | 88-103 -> 2.9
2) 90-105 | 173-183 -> 1.9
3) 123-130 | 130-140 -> 1.4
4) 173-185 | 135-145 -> 2.3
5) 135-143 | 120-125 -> 1.5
